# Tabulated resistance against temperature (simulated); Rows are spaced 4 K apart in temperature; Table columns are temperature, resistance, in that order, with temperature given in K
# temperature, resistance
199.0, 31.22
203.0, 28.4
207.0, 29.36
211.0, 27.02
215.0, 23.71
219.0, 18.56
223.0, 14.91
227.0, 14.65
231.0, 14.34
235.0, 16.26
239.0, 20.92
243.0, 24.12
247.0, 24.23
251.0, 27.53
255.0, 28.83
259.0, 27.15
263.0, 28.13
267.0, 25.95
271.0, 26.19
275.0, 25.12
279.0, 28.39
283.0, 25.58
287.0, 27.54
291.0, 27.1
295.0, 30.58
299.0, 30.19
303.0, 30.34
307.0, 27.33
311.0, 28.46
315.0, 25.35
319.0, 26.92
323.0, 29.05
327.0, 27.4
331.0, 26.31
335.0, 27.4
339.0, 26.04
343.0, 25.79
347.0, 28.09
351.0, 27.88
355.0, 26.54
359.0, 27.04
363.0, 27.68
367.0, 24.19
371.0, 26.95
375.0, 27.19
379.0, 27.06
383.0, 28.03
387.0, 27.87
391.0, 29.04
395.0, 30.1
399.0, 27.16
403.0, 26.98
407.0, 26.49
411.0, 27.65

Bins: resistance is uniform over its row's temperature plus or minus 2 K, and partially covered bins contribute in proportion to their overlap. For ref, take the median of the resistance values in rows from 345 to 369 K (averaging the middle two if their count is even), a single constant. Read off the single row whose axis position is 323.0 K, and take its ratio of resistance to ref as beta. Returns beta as 1.06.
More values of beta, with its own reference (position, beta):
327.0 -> 1.00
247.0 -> 0.89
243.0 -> 0.88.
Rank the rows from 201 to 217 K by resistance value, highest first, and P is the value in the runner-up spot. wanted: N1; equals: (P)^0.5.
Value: 5.33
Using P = 28.4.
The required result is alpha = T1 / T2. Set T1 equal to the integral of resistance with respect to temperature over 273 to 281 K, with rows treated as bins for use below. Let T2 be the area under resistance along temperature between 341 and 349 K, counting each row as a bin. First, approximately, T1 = 214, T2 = 216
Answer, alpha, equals 0.99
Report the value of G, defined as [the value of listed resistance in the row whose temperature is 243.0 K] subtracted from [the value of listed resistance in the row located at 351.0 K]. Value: 4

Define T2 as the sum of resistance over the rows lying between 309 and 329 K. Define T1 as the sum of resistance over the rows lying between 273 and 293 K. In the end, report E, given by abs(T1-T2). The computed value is 3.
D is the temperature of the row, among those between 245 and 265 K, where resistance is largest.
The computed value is 255.0 K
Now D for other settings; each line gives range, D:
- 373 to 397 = 395.0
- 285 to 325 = 295.0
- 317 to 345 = 323.0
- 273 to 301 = 295.0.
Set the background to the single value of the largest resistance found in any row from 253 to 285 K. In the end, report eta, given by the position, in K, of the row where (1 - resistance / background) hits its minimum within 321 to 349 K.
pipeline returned 323.0 K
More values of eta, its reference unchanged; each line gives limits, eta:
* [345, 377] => 347.0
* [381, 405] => 395.0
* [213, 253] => 251.0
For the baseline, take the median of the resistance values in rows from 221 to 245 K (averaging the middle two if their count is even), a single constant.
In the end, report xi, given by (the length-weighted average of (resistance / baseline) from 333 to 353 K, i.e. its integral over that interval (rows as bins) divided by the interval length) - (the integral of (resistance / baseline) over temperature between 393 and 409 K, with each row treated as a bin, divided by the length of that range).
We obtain -0.04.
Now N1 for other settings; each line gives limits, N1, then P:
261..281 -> 5.30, 28.13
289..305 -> 5.51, 30.34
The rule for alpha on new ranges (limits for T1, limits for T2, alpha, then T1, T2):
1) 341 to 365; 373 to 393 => 1.17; 652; 557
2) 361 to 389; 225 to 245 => 2.09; 756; 361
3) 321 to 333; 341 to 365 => 0.51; 331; 652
